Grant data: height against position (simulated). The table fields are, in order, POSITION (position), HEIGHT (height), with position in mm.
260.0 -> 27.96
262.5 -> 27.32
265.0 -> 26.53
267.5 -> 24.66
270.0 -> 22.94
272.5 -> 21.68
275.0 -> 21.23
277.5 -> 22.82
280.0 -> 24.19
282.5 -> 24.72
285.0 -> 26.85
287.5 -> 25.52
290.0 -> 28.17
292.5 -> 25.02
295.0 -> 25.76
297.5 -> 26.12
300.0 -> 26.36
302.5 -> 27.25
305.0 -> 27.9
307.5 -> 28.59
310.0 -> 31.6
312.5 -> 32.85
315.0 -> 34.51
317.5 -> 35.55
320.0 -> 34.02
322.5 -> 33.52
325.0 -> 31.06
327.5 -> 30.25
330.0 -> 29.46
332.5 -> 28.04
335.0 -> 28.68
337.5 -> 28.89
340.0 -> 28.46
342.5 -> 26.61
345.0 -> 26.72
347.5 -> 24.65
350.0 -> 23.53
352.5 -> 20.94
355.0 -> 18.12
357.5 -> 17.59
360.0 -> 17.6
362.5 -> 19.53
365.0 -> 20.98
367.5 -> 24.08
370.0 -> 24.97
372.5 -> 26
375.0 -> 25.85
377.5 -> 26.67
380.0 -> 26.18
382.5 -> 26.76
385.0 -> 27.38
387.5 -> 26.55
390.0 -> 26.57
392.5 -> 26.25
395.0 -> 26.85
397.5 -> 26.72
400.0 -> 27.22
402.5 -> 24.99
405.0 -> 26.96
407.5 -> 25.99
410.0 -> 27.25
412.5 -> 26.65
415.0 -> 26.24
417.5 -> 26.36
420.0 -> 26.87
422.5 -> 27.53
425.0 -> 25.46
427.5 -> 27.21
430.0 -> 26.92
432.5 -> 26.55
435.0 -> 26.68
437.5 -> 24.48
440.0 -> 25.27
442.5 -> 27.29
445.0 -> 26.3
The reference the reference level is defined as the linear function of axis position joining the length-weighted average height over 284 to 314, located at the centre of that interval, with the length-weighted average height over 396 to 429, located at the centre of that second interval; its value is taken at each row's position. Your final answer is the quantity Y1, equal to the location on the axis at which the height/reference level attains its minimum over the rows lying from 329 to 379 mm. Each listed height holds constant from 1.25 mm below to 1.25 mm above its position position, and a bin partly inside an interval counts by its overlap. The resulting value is 357.5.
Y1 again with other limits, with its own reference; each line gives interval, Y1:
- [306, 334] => 332.5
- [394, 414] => 402.5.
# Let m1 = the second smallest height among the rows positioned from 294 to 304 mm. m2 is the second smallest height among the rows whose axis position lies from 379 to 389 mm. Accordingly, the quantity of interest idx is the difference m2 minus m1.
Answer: 0.4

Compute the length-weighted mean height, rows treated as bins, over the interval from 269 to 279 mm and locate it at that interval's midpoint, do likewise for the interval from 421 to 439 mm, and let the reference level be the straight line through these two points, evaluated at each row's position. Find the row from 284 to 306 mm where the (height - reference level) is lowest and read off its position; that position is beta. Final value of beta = 292.5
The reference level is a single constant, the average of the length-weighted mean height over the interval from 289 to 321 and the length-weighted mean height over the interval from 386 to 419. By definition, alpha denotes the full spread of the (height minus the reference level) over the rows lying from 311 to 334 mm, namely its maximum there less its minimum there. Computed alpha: 8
